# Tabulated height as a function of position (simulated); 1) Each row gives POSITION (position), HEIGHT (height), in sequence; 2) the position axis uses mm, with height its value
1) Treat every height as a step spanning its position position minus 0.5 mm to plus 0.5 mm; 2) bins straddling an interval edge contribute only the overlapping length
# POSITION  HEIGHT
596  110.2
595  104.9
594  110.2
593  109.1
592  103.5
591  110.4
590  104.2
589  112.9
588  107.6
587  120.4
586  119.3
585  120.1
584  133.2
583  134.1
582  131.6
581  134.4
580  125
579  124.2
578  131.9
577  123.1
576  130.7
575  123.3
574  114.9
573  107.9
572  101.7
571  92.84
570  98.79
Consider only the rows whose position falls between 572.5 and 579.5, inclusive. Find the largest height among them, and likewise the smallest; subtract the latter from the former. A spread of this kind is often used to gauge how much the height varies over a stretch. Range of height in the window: 24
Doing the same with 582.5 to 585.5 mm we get 14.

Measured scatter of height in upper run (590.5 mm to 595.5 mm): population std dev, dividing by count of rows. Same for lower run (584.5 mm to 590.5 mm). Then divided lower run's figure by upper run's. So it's 2.23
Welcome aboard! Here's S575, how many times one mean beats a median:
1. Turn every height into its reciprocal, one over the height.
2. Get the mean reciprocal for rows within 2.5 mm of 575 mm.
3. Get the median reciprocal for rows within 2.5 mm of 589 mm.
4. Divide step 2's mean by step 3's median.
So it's 0.92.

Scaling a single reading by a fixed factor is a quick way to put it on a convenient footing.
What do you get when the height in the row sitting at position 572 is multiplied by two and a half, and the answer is 254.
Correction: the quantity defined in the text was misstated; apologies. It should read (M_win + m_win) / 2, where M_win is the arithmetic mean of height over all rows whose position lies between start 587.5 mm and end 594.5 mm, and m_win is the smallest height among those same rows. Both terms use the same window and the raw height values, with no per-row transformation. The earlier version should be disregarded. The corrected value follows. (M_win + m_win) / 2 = 106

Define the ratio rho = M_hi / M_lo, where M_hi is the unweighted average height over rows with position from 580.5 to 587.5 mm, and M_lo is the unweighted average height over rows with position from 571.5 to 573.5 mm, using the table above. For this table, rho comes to 1.22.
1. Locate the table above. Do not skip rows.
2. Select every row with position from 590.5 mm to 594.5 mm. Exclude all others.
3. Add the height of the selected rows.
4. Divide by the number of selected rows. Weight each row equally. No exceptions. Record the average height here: 108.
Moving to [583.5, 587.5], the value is 123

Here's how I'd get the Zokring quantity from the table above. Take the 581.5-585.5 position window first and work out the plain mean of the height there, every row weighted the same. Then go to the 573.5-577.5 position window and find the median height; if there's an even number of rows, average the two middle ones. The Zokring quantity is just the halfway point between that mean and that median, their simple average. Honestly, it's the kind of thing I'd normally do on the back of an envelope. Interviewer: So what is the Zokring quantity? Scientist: 126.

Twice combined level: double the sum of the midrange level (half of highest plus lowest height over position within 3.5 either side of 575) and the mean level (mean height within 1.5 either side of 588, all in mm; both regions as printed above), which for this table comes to 461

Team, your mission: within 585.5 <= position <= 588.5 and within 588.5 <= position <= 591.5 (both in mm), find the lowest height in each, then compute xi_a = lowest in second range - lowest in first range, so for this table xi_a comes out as -3.4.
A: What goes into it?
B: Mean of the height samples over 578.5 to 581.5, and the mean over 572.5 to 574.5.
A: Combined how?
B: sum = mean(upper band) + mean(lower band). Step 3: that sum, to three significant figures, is 239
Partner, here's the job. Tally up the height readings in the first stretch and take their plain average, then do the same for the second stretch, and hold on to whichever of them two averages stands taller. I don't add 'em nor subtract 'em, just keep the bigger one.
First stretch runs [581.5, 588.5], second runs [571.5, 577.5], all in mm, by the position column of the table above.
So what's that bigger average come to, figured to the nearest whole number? 124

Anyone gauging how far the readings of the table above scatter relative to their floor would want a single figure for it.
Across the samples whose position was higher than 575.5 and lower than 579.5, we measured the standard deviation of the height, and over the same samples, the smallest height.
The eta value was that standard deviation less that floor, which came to -119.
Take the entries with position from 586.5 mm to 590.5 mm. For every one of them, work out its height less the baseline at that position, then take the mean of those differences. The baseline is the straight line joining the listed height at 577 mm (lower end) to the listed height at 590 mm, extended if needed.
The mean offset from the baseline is 4.9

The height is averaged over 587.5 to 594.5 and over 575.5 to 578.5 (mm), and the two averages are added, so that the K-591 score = 237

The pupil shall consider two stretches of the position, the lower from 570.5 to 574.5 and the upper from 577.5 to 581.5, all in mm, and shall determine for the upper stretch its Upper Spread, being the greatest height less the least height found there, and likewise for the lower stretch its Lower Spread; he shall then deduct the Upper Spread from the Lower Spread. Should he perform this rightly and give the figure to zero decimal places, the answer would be 12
